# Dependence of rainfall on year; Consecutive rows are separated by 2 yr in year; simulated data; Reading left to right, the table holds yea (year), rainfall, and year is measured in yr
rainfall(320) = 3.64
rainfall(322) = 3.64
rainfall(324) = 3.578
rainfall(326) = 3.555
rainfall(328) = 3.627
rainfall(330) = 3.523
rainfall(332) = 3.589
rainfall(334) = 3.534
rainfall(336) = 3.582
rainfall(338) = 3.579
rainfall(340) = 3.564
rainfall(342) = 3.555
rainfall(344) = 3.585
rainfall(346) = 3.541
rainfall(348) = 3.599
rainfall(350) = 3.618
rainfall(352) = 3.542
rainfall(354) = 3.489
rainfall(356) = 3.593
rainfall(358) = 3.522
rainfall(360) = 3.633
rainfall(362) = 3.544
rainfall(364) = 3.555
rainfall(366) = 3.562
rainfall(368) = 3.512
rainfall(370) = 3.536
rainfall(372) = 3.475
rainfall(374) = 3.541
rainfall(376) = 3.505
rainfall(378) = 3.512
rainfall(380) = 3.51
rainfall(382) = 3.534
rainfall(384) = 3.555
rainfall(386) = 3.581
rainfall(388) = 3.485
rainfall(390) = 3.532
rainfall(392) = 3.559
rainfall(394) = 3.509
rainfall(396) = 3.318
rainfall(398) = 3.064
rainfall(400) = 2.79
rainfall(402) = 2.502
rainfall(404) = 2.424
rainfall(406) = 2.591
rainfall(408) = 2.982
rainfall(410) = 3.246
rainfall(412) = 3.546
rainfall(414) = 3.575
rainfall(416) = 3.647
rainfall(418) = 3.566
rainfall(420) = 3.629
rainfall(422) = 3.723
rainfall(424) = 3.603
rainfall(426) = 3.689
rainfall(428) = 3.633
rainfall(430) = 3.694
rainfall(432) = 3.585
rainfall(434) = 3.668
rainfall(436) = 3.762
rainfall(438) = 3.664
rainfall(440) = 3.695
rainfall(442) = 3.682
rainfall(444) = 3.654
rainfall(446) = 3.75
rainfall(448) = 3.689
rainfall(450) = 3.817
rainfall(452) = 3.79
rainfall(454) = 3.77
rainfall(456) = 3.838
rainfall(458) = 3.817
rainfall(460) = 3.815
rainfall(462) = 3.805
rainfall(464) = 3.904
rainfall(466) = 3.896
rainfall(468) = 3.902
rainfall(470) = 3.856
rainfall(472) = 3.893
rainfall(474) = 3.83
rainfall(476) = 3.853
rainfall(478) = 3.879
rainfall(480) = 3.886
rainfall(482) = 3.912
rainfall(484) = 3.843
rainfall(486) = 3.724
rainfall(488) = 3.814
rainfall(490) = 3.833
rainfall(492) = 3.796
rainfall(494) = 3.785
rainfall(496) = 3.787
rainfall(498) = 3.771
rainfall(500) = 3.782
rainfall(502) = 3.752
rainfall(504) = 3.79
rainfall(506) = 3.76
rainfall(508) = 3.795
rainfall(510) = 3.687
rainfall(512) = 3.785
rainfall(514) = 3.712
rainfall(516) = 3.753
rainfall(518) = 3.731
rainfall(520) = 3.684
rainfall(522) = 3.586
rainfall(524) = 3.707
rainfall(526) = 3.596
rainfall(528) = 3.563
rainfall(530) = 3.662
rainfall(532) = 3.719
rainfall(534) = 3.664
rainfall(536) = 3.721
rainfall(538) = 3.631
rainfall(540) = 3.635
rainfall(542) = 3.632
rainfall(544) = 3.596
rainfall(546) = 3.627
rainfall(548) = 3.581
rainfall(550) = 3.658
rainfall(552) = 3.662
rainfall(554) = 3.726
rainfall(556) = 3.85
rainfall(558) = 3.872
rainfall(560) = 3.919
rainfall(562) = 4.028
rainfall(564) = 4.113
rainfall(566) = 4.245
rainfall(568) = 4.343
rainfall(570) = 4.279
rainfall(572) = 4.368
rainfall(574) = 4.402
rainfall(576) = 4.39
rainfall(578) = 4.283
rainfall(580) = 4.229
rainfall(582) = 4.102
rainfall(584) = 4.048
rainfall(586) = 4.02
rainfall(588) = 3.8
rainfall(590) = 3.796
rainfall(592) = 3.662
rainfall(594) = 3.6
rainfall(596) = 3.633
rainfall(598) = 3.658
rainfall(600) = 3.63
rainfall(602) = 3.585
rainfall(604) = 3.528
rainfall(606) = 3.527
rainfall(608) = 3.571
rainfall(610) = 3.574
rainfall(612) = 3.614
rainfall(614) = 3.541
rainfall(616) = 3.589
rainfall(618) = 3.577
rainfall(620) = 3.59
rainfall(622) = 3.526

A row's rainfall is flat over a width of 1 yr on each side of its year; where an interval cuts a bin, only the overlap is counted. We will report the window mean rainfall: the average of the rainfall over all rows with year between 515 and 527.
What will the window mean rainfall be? 3.7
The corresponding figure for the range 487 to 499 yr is 3.8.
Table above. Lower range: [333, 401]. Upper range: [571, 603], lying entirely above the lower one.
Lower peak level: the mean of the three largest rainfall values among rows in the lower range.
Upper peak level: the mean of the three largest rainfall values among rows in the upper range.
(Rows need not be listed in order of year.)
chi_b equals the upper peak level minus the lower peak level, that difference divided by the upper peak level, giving 0.18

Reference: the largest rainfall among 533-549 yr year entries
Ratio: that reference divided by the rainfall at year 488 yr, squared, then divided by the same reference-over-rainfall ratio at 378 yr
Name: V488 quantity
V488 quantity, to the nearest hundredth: 0.90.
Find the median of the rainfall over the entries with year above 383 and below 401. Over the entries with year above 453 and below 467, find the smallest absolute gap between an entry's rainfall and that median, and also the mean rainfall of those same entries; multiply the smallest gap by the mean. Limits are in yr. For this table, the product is 1.00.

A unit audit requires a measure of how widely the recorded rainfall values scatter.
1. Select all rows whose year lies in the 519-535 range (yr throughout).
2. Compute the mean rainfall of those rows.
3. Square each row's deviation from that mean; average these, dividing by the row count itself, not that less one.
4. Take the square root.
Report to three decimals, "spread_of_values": 0.055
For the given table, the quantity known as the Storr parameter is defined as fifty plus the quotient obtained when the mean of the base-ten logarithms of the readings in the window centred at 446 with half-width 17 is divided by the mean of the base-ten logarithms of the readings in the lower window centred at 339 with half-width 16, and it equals 51.04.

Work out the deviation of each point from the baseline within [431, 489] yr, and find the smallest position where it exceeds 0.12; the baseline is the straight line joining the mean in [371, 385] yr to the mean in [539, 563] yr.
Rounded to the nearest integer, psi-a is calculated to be 436 yr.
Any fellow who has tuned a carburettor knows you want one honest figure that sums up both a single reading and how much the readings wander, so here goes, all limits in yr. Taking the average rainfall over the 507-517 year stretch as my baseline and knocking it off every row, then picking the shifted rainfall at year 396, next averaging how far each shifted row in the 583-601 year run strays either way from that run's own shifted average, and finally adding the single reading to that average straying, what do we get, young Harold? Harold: -0.29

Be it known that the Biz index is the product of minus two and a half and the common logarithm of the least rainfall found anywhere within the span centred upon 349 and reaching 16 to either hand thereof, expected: -1.36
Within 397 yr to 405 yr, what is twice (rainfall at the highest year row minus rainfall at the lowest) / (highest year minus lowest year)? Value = -0.21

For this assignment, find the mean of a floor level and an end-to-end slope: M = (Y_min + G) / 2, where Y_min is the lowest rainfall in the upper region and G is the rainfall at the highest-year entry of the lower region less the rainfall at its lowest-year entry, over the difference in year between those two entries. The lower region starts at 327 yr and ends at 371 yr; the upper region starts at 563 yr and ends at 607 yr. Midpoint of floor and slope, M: 1.76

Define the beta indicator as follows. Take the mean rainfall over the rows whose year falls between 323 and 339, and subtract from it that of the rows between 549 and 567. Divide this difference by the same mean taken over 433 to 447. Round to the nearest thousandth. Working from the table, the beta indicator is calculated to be -0.088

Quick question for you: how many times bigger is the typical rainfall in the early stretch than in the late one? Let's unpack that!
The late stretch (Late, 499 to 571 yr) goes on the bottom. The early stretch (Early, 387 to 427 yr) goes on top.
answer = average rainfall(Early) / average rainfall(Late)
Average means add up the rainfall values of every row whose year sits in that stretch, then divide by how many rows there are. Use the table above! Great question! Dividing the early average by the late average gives 0.87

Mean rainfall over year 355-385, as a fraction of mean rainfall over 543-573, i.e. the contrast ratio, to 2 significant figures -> 0.90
